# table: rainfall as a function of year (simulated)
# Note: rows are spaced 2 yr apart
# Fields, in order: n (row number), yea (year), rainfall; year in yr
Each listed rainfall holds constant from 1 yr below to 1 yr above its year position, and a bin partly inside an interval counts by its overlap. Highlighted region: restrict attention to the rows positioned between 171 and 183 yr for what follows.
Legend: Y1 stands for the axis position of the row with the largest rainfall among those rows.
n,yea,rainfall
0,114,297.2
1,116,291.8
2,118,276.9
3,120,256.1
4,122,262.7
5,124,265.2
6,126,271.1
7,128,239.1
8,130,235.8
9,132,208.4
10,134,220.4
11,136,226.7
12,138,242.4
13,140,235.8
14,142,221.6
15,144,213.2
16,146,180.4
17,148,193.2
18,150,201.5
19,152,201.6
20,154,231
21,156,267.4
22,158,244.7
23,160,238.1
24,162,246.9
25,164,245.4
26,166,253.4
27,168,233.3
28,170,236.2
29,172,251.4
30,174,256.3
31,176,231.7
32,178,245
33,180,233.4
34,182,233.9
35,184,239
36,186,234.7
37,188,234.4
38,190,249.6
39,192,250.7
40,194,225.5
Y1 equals 174 yr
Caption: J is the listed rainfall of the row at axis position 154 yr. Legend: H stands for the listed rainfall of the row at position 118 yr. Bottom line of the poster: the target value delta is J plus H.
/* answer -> 508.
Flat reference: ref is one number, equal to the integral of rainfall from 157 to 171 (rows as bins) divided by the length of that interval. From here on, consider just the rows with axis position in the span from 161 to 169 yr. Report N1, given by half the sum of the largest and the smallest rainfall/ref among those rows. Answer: 1.00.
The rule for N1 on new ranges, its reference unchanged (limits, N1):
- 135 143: 0.96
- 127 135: 0.92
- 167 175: 1.01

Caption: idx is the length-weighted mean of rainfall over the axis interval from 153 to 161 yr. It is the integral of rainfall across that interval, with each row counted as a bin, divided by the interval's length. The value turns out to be 245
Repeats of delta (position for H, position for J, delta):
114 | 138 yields 540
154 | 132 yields 439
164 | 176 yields 477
